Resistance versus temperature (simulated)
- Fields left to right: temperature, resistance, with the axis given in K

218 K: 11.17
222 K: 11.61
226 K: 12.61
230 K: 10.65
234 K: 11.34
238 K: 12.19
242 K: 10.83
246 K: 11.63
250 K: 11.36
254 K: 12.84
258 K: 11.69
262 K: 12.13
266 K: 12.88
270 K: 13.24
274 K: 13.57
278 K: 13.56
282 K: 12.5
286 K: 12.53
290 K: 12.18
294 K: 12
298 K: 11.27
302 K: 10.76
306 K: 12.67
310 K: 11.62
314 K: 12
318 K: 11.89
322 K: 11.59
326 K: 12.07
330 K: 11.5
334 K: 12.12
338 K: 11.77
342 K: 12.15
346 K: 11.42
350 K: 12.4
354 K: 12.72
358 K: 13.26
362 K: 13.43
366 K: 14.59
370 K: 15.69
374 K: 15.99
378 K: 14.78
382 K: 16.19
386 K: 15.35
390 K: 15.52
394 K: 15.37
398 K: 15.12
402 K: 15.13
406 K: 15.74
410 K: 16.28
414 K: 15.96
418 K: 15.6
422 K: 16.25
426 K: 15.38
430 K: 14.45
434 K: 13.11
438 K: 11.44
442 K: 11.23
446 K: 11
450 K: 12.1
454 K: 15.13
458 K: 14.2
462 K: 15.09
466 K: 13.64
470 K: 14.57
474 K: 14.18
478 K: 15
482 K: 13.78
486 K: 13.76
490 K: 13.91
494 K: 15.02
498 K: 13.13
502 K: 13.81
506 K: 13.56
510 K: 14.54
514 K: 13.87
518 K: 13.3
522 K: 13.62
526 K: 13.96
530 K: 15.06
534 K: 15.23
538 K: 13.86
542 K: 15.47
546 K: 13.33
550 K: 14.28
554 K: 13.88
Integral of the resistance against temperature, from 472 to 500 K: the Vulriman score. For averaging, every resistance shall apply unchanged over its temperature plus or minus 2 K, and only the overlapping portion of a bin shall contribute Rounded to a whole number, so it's 395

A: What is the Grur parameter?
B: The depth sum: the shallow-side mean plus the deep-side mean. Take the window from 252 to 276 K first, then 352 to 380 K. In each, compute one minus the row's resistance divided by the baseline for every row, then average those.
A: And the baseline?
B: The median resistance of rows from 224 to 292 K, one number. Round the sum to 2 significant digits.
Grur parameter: -0.22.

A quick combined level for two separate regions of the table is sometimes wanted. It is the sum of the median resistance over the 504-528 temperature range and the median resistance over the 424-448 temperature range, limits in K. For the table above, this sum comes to 26.0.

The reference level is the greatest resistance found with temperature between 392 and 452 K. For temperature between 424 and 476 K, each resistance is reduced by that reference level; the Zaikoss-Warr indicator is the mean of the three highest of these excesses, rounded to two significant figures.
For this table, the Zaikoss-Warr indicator -1.1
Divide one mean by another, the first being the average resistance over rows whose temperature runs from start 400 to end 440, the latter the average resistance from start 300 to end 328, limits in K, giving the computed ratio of 1.27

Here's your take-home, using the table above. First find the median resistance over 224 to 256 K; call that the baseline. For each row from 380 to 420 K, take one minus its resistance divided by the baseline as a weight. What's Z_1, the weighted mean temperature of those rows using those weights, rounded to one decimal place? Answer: 400.2 K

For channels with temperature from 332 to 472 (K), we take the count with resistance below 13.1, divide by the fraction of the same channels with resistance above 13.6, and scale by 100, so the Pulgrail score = 1591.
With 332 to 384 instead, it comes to 1560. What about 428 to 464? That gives 900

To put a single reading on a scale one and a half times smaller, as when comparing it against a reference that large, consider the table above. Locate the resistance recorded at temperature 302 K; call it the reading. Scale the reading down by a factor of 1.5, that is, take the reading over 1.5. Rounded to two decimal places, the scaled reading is 7.17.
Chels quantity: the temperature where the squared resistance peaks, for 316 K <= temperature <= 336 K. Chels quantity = 334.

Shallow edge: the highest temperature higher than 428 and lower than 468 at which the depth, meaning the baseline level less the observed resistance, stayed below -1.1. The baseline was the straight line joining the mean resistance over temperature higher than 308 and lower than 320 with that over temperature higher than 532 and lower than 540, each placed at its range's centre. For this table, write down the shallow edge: 462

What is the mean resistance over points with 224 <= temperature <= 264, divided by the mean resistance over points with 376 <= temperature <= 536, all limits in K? 0.82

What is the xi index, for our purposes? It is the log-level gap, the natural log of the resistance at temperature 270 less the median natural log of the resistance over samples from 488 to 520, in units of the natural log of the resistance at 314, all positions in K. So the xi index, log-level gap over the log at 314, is -0.02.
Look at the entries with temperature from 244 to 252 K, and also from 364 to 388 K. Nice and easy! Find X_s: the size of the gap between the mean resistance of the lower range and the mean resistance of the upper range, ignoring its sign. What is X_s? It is 3.9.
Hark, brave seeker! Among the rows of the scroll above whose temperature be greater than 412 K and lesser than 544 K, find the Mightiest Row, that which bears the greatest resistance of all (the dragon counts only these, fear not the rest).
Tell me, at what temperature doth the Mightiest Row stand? 422 K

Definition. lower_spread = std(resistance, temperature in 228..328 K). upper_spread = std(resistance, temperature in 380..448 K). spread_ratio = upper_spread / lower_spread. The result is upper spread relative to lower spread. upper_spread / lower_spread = 2.2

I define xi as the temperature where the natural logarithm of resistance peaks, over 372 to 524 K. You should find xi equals 410 K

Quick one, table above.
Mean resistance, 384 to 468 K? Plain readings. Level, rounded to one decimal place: 14.4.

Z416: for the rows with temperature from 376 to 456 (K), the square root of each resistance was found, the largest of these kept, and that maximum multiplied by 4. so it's 16.1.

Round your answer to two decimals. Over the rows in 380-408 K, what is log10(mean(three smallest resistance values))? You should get 1.18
